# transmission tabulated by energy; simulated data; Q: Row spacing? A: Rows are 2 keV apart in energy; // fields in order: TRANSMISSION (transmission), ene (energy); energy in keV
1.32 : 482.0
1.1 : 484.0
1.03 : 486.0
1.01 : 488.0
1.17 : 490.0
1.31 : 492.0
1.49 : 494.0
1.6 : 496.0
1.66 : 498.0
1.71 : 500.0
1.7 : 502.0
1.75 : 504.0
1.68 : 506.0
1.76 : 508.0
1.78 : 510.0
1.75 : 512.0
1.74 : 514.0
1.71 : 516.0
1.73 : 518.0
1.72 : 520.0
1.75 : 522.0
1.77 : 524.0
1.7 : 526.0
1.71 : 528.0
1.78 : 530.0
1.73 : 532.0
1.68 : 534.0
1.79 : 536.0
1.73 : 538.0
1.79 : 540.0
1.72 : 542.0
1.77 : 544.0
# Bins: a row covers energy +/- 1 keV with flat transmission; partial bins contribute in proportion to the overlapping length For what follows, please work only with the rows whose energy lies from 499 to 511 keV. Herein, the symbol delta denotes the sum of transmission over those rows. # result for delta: 10.4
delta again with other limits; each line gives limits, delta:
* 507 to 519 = 10.5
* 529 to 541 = 10.5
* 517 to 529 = 10.4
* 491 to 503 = 9.5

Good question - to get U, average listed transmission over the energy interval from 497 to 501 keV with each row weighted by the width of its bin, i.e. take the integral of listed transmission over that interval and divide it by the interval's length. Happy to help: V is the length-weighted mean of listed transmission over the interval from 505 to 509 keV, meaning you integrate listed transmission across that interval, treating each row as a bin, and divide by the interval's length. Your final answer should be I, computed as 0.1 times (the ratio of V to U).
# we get 0.1021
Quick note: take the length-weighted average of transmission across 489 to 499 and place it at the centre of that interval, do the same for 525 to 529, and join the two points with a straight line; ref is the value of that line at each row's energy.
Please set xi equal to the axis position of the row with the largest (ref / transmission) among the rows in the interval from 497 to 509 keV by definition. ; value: 506.0 keV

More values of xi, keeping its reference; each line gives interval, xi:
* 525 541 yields 534.0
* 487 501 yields 488.0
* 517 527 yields 526.0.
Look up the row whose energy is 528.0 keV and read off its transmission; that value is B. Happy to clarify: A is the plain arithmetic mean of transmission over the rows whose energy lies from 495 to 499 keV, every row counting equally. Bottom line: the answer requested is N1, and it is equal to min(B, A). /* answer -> 1.63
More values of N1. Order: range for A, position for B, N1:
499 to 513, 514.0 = 1.73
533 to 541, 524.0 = 1.75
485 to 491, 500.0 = 1.07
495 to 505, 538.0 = 1.68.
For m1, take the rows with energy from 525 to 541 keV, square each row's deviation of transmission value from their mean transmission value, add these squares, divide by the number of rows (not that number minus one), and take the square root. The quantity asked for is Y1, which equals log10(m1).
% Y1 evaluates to -1.40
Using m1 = 0.040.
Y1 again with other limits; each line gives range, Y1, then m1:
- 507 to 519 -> -1.65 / 0.022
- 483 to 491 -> -1.20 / 0.063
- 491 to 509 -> -0.86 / 0.137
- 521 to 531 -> -1.50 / 0.032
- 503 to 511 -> -1.42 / 0.038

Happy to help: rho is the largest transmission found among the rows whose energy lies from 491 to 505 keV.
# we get 1.75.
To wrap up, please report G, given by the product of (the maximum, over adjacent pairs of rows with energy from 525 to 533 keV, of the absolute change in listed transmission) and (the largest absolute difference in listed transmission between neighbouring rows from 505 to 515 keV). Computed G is 0.0056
